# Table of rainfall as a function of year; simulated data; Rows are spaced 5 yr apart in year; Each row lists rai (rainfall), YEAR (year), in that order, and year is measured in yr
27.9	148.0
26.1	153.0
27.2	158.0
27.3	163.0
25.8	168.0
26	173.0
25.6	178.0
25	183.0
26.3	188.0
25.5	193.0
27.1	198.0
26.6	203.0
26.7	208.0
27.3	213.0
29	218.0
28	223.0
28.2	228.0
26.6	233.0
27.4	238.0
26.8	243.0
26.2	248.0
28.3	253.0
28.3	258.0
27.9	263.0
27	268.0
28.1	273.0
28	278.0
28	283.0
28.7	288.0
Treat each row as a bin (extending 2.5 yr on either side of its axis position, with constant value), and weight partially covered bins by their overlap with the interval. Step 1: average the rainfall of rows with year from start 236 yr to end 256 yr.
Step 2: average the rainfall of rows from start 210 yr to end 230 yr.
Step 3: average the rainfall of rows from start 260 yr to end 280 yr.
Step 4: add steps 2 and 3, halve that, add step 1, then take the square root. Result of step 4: 7.42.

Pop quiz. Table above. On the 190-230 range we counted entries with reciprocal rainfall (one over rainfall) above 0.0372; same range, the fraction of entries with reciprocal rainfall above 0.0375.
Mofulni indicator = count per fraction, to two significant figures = 12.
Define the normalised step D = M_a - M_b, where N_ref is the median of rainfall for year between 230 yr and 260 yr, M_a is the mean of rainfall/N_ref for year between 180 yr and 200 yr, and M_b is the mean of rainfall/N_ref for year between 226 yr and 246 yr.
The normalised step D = -0.047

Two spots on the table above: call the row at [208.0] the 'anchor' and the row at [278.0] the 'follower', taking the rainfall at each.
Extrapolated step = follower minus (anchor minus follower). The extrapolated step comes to 29.3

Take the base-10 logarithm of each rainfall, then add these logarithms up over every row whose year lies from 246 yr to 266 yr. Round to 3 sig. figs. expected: 5.77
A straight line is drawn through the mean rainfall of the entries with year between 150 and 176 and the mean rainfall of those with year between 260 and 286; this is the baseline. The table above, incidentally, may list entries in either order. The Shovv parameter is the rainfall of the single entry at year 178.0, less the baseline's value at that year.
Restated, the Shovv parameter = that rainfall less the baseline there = -1.1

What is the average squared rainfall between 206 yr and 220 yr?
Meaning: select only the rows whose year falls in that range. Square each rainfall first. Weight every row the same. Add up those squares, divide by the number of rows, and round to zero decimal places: 766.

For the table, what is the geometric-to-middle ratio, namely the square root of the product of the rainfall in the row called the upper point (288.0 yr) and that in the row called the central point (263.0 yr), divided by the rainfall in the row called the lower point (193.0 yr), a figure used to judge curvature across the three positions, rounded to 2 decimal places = 1.11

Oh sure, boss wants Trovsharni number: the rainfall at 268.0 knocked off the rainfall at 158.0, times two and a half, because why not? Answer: 0.5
